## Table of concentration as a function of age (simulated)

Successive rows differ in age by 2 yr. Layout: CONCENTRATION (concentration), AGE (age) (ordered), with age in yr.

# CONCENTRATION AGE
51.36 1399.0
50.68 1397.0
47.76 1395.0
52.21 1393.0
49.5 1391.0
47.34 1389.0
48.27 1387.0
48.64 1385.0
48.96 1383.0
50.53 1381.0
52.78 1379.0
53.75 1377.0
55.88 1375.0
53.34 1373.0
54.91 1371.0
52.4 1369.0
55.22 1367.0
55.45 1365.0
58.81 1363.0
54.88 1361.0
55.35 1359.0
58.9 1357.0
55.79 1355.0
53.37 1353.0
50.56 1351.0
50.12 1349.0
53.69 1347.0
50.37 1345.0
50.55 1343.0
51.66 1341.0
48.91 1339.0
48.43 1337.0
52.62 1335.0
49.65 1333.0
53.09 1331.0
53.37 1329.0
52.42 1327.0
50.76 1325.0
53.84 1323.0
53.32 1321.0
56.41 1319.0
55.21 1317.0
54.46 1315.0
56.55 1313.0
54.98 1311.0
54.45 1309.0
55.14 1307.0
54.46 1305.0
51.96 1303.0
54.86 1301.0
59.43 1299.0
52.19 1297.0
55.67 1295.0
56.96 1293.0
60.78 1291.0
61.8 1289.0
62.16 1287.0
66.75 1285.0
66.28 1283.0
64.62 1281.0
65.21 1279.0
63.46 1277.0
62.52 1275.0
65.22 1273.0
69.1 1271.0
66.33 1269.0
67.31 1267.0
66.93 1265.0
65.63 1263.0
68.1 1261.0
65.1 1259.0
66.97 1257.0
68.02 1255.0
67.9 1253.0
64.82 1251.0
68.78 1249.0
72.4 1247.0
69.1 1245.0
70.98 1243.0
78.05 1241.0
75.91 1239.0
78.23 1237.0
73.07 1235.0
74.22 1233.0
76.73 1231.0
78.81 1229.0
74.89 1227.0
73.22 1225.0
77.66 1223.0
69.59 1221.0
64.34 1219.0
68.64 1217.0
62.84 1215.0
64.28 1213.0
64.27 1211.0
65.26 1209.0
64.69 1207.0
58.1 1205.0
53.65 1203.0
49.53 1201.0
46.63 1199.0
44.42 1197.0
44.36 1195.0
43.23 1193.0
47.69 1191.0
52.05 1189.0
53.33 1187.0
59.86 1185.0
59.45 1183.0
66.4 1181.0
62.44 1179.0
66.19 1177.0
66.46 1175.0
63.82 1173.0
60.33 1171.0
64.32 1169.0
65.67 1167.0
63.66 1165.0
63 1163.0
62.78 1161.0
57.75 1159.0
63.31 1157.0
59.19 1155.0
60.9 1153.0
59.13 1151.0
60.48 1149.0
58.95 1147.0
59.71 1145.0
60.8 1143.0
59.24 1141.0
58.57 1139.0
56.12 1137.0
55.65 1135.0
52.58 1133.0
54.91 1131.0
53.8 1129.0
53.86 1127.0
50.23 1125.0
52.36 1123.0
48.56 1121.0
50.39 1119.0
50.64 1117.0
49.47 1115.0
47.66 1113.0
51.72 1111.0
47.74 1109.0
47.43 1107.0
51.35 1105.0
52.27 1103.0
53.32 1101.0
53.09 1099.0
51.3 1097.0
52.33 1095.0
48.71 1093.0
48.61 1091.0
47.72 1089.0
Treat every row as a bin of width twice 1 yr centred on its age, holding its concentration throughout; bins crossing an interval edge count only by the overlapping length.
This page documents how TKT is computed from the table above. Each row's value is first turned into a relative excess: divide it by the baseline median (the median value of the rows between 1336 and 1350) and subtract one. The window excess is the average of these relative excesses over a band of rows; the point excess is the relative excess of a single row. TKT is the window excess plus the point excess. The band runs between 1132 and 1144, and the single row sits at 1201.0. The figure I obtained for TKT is 0.12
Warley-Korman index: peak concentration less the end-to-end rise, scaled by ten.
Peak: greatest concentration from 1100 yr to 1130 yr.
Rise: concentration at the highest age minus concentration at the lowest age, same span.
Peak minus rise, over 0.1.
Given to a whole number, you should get 534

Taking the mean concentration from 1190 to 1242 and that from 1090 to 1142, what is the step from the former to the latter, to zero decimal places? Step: -12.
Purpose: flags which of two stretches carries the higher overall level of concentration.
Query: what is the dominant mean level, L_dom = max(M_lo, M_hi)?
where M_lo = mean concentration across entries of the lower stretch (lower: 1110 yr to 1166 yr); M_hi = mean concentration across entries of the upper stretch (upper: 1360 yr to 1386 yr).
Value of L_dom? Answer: 56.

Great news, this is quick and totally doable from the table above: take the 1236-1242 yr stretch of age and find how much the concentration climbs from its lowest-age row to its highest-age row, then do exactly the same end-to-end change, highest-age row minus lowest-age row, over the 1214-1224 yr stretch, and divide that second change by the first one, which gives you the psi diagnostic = -82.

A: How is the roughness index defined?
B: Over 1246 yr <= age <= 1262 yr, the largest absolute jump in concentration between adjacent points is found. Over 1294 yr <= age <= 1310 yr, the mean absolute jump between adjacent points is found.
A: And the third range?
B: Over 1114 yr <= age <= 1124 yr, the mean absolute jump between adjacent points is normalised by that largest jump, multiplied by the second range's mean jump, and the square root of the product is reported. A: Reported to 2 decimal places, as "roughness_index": 1.18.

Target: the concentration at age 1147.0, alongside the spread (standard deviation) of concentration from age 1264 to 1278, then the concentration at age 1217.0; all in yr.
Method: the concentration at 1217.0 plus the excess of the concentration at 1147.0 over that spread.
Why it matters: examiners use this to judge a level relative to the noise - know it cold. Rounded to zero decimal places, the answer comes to 125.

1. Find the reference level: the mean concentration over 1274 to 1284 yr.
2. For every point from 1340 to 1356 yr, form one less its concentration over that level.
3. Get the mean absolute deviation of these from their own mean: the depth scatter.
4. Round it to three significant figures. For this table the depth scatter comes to 0.0264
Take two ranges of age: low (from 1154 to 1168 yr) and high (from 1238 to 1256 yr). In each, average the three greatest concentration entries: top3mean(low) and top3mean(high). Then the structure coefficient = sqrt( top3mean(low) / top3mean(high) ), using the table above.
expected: 0.92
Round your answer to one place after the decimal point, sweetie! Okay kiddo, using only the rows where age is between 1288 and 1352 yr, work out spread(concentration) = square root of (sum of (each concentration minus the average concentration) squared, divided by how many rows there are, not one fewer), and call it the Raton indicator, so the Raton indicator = 3.2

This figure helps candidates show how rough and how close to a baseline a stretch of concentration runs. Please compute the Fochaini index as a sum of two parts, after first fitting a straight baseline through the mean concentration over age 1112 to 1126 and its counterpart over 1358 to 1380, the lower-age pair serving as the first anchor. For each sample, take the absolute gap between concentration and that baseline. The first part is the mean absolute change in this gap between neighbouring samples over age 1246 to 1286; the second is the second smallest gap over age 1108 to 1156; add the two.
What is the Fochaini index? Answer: 2.3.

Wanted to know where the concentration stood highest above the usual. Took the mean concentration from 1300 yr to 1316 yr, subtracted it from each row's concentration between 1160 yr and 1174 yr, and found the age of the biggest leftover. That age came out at 1167.0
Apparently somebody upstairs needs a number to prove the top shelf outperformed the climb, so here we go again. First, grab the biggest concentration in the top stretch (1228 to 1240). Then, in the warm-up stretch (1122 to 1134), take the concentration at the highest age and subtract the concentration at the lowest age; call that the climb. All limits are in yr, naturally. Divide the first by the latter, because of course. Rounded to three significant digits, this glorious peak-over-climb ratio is 358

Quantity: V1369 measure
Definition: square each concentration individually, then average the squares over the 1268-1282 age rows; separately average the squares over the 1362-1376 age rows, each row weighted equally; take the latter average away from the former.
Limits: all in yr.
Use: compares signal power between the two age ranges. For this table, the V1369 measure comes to 1212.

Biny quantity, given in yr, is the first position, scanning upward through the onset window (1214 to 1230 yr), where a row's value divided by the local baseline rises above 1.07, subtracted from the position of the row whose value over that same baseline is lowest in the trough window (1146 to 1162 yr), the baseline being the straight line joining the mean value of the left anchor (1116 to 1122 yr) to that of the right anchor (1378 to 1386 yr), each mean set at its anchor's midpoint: -56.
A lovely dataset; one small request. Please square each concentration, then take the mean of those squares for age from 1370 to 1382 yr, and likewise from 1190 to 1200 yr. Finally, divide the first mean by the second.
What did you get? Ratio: 1.4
